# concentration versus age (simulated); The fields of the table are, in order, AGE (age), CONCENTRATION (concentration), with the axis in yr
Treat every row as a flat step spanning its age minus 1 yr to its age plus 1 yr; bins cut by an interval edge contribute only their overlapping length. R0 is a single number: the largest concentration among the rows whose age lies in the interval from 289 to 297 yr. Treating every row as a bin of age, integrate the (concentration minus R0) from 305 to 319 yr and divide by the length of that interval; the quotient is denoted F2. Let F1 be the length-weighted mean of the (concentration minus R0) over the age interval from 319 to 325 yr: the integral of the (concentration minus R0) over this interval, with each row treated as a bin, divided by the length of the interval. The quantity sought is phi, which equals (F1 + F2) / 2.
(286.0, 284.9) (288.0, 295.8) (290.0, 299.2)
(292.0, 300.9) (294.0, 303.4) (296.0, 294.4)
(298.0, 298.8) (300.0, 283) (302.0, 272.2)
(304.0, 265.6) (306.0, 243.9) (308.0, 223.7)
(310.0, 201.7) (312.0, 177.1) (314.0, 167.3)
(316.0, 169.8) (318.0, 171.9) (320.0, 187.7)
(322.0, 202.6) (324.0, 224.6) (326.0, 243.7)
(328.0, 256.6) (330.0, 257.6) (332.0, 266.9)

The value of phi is -104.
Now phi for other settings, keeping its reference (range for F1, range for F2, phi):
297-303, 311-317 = -75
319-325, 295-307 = -63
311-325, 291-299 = -61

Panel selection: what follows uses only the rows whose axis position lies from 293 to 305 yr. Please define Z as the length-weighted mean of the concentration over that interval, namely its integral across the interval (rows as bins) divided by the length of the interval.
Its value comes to 286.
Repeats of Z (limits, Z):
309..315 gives 182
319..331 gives 229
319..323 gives 195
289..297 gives 299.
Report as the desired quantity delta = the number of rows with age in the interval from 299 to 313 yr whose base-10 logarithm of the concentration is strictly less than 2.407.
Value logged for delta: 4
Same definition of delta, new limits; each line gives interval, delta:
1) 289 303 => 0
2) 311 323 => 6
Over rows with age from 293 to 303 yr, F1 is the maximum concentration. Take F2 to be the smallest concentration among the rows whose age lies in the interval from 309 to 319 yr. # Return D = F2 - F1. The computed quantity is -136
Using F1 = 303.4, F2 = 167.3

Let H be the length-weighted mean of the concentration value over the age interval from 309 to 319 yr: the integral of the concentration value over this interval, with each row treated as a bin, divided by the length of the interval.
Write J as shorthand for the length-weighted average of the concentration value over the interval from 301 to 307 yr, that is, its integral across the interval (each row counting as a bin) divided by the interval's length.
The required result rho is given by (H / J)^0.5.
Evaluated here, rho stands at 0.8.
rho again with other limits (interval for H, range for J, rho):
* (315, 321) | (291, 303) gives 0.8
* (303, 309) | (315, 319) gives 1.2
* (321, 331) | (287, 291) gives 0.9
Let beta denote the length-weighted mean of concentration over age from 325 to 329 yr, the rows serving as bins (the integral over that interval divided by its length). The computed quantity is 250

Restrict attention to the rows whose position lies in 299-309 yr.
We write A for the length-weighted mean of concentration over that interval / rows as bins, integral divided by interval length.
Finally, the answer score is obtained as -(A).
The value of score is -258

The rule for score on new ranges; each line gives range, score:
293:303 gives -290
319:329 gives -223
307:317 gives -188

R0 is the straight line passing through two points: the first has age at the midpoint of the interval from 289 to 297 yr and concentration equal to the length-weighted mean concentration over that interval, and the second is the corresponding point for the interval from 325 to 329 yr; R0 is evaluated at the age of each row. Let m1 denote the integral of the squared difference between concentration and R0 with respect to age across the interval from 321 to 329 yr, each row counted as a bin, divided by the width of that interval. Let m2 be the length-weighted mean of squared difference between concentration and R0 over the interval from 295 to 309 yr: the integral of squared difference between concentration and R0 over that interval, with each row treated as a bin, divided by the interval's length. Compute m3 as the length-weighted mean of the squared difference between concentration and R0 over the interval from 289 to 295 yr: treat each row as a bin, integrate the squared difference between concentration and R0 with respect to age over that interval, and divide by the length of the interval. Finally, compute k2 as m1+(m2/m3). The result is 1047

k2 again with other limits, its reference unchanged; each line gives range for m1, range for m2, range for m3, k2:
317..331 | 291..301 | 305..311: 2539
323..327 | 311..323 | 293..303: 598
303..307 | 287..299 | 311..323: 835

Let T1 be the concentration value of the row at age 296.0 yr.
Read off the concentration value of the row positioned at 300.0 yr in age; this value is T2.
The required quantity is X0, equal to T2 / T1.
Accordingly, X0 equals 1.0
